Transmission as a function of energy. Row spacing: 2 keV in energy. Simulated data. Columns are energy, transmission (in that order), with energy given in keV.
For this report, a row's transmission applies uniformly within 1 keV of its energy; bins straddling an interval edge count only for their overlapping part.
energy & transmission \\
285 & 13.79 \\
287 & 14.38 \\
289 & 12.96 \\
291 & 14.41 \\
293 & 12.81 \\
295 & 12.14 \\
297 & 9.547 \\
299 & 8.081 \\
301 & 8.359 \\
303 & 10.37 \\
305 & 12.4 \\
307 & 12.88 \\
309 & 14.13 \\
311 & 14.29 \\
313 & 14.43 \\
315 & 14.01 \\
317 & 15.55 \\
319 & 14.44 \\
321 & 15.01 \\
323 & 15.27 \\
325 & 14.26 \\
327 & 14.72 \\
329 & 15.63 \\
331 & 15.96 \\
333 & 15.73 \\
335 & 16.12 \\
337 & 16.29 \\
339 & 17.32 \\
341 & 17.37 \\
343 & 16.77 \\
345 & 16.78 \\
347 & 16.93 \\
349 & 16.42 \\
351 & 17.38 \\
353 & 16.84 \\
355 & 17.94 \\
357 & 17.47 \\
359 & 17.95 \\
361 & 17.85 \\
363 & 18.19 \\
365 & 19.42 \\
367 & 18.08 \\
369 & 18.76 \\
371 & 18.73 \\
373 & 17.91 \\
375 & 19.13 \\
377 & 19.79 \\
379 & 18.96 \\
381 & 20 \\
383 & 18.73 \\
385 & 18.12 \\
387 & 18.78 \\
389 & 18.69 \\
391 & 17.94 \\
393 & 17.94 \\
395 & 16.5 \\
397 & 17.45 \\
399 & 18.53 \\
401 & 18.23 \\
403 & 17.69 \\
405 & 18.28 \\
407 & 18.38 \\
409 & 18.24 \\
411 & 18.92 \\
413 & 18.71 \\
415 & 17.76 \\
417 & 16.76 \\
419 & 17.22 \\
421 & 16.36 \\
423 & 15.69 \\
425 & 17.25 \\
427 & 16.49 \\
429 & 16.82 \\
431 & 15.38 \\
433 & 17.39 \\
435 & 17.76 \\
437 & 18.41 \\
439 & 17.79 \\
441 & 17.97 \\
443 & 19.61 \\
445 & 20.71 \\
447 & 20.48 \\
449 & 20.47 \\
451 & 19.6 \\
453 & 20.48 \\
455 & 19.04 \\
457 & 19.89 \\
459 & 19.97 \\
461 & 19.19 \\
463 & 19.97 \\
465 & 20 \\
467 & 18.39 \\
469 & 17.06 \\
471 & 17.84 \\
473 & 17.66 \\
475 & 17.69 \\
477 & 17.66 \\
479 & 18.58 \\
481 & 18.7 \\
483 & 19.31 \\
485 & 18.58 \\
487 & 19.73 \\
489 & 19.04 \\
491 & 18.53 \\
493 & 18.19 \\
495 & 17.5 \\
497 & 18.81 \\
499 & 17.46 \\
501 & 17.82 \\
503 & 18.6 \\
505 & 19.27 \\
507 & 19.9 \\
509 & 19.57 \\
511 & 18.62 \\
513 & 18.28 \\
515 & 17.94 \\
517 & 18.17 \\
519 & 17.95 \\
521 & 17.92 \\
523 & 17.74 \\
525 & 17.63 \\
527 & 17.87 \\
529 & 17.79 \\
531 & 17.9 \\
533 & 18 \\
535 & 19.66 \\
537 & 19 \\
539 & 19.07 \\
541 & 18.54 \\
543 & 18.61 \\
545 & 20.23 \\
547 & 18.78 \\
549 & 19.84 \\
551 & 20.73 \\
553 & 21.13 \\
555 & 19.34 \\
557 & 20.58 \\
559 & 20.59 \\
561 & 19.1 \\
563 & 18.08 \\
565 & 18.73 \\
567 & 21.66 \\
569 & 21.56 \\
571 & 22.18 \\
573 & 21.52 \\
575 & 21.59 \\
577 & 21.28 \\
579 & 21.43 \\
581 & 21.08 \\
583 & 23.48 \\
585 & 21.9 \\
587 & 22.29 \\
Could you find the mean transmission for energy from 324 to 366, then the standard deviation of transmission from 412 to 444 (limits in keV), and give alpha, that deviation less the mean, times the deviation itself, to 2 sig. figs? -17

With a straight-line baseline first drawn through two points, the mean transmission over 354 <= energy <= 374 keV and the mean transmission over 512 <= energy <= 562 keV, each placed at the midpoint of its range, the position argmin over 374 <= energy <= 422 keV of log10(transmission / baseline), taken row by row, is 421 keV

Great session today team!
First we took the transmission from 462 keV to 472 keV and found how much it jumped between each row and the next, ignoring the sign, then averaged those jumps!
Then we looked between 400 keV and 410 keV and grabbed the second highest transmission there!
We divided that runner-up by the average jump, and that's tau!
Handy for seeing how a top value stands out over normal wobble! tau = 19.5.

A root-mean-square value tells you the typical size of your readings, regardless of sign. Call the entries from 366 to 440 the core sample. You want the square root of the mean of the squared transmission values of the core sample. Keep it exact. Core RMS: 18.0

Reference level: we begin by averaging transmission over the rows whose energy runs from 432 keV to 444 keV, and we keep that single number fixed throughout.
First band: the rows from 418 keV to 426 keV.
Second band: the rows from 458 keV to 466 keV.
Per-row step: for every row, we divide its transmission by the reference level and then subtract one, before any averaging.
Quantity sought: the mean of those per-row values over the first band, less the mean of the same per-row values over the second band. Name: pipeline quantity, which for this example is -0.2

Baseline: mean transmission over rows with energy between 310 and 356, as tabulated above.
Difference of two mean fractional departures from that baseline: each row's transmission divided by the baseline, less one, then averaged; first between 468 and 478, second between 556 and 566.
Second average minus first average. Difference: 0.115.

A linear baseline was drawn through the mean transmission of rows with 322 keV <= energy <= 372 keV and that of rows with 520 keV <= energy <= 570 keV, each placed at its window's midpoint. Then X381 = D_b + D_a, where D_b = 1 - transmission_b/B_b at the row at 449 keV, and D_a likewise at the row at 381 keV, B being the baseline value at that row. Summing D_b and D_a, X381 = -0.28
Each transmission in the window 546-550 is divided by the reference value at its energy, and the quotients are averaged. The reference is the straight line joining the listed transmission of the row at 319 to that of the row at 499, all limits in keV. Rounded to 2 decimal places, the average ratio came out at 1.06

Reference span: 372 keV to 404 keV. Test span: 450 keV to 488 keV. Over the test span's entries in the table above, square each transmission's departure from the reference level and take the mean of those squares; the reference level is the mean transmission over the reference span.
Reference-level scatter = 1.2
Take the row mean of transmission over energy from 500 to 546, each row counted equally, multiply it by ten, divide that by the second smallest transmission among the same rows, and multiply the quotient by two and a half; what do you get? 26.1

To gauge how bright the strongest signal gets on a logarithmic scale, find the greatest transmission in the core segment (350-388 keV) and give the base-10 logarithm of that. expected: 1.30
